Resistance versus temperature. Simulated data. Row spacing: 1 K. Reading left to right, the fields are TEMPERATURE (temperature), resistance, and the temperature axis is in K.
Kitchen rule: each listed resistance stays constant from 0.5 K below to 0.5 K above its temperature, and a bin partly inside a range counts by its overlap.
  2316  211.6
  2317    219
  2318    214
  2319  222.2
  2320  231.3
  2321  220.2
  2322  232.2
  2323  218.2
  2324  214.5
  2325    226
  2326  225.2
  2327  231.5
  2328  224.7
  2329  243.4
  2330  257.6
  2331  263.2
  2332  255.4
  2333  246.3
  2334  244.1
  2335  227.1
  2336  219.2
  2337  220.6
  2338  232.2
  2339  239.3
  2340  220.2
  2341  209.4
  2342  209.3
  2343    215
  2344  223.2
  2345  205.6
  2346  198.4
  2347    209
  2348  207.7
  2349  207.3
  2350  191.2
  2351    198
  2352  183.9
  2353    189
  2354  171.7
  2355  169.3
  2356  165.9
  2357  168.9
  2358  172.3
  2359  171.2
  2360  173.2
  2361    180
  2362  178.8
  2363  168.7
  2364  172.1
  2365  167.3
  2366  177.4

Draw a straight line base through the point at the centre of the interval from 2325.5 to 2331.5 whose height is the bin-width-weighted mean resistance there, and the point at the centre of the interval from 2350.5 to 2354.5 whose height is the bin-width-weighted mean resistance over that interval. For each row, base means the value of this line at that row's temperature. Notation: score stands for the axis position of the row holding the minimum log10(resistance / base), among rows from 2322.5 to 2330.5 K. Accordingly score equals 2324 K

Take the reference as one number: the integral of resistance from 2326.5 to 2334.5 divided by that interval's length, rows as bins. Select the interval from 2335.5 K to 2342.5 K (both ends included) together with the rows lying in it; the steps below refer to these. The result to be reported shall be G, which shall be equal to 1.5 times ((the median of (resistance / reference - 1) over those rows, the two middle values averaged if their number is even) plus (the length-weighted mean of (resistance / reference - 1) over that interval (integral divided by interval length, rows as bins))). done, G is -0.30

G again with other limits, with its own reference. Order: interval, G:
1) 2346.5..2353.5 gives -0.58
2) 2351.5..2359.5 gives -0.89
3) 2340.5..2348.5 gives -0.44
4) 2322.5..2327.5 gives -0.26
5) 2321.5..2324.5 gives -0.32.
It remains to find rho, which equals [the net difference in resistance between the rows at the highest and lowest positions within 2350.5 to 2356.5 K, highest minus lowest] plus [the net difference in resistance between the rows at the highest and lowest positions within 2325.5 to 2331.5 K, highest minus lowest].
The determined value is 6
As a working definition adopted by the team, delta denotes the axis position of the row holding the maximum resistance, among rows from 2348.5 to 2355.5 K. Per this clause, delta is 2349 K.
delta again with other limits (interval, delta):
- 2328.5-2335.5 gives 2331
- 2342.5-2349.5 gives 2344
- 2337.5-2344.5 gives 2339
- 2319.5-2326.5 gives 2322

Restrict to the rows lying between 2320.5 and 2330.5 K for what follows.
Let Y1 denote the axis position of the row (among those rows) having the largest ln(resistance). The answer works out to 2330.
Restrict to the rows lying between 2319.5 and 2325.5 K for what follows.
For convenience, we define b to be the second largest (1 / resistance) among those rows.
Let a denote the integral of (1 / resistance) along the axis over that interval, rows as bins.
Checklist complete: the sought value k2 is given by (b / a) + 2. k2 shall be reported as 2.171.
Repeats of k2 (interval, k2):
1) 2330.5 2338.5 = 2.135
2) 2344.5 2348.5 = 2.249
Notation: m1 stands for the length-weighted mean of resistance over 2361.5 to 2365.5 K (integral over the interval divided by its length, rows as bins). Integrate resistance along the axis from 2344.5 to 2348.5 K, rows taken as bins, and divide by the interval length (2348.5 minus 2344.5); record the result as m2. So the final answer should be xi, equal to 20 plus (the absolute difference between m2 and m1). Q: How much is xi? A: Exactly 53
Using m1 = 172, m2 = 205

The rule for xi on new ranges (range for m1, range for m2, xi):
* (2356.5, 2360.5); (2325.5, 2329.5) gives 80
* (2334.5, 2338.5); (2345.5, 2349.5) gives 39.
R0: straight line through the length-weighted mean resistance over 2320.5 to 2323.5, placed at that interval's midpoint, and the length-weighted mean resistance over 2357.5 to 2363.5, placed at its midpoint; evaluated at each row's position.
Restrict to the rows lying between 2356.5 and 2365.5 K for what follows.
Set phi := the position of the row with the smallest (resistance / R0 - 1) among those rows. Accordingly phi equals 2357 K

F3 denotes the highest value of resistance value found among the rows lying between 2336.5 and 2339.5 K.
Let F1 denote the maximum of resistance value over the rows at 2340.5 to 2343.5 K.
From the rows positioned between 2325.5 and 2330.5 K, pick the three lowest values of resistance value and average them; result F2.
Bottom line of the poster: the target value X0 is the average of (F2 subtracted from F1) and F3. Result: 114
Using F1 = 215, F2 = 227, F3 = 239.3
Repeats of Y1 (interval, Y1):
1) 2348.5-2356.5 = 2349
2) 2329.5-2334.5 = 2331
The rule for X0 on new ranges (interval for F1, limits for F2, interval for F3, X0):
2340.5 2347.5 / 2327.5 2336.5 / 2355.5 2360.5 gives 86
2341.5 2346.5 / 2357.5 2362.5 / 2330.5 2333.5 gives 157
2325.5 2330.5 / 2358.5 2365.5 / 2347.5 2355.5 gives 148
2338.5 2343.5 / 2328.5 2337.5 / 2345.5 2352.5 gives 113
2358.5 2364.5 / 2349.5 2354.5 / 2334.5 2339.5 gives 119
